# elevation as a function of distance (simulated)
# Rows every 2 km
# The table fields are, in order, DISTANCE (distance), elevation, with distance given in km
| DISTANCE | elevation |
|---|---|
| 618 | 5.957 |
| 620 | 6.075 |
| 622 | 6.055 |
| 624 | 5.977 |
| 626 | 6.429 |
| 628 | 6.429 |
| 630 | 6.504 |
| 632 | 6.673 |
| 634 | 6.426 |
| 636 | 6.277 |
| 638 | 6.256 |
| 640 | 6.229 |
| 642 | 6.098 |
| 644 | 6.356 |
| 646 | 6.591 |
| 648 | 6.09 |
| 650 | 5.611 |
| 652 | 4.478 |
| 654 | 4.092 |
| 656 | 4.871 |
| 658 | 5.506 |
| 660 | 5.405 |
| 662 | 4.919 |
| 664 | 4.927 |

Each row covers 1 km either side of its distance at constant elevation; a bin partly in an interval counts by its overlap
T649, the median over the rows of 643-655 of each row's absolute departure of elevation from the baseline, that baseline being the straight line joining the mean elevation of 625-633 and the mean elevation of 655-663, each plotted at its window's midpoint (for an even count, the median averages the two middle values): 0.676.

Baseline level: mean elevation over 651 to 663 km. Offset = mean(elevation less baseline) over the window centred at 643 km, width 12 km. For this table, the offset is 1.4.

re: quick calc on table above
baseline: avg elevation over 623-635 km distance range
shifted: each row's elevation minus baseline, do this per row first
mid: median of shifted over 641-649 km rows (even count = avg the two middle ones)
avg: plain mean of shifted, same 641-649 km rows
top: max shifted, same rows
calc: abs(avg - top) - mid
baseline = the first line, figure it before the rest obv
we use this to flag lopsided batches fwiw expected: 0.49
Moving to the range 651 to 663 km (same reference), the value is 2.14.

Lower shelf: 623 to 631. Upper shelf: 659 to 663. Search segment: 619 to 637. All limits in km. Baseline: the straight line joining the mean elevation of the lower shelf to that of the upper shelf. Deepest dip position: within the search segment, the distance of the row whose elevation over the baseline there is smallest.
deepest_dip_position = 620 km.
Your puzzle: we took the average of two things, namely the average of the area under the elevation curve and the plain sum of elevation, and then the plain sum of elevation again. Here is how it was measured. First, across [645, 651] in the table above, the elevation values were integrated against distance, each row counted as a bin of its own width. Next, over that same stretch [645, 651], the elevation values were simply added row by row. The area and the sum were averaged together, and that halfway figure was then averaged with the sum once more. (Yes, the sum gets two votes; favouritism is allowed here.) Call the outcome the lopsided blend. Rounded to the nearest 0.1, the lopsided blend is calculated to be 22.9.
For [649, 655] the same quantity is 17.7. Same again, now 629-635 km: 24.5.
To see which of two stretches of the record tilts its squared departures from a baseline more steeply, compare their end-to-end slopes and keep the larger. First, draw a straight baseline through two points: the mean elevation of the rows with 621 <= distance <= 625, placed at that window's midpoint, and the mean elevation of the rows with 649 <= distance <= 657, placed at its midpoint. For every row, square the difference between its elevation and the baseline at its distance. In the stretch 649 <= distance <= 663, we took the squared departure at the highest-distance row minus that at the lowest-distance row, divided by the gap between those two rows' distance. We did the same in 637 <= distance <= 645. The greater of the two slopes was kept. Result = 0.12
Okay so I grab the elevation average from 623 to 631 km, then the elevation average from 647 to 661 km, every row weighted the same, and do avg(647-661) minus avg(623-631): -1.18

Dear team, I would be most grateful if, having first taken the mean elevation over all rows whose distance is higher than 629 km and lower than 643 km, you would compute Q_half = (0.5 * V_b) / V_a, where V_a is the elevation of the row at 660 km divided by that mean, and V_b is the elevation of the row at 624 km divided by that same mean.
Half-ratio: 0.55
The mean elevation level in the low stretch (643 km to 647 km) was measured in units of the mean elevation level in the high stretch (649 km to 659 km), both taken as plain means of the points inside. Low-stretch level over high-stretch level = 1.32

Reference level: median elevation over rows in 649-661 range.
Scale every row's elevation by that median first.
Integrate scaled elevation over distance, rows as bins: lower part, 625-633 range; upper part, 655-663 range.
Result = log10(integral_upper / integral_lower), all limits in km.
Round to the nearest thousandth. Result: -0.100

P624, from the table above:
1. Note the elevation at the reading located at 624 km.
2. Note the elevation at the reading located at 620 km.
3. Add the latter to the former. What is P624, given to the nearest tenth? 12.1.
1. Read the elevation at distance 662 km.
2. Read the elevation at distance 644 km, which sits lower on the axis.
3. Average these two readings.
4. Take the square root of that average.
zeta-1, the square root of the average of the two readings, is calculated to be 2.37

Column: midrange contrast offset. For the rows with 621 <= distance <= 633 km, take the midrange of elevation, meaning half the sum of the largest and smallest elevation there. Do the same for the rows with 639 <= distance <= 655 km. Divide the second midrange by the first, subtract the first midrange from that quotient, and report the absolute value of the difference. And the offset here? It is 5.48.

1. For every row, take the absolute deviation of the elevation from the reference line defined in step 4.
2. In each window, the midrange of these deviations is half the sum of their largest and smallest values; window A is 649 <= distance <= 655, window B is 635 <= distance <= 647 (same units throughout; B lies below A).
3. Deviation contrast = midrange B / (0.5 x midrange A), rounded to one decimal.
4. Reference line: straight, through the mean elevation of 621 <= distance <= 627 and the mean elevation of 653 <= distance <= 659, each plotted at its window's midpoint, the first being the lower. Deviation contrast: 3.0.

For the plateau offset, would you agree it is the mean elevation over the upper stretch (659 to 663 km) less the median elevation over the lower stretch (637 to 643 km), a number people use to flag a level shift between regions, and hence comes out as -1.07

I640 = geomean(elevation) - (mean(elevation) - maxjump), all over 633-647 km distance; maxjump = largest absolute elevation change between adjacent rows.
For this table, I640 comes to 0.26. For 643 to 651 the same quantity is 0.49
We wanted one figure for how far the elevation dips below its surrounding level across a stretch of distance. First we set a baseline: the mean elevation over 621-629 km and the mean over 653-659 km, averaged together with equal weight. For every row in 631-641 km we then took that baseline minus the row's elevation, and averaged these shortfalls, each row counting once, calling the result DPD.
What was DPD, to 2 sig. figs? -0.85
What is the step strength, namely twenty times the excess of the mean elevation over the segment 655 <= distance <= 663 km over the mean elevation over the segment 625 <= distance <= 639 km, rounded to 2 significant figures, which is -25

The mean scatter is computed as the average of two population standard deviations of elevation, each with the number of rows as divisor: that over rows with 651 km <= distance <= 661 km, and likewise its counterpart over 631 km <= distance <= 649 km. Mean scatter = 0.36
